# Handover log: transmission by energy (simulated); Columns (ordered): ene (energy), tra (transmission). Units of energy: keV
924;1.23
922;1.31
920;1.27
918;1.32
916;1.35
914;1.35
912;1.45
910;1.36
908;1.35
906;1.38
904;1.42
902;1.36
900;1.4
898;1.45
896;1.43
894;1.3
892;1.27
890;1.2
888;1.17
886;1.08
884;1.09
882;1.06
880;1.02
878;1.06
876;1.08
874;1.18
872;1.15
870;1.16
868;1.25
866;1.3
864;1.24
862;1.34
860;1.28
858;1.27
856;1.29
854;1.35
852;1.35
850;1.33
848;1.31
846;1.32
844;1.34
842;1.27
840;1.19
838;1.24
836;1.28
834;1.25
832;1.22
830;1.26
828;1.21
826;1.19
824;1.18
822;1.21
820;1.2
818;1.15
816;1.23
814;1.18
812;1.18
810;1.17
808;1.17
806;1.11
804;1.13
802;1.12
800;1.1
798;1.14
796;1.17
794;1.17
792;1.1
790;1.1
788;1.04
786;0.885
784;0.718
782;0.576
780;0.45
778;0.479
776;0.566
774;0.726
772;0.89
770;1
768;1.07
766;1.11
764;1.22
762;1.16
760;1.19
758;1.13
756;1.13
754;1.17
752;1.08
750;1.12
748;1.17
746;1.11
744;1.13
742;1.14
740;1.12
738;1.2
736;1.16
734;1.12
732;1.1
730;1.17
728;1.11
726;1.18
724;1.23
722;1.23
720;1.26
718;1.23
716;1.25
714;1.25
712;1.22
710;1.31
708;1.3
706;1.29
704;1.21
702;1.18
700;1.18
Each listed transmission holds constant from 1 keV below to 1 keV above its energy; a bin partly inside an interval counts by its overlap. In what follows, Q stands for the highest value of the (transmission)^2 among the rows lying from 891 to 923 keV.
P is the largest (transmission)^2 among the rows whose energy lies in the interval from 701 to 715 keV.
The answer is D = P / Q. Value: 0.82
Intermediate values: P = 1.7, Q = 2.1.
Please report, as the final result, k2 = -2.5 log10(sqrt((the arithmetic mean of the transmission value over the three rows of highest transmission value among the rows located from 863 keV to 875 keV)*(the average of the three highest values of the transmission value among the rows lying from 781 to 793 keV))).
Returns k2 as -0.17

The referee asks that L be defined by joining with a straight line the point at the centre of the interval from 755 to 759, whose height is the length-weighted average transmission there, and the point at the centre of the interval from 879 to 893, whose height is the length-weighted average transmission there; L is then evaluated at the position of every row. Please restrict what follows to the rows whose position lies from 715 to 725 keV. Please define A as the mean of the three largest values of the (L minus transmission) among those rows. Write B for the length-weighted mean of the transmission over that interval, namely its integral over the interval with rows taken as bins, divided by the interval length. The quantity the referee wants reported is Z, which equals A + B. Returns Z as 1.14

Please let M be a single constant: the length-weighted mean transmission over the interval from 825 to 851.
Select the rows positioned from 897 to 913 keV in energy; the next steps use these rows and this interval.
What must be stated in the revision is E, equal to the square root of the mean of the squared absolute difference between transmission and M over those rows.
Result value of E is 0.14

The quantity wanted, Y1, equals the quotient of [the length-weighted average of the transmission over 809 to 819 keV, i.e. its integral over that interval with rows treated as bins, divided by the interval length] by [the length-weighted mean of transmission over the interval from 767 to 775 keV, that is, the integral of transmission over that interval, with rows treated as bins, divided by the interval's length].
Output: 1.3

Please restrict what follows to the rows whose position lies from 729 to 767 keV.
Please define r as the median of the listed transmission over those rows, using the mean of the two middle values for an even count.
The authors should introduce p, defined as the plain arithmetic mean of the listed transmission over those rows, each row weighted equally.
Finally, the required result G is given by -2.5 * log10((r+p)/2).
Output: -0.14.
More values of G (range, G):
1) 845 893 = -0.22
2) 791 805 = -0.13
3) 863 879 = -0.17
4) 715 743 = -0.18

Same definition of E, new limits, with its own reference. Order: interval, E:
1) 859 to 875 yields 0.07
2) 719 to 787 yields 0.32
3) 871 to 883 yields 0.18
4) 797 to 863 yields 0.08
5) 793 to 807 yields 0.13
